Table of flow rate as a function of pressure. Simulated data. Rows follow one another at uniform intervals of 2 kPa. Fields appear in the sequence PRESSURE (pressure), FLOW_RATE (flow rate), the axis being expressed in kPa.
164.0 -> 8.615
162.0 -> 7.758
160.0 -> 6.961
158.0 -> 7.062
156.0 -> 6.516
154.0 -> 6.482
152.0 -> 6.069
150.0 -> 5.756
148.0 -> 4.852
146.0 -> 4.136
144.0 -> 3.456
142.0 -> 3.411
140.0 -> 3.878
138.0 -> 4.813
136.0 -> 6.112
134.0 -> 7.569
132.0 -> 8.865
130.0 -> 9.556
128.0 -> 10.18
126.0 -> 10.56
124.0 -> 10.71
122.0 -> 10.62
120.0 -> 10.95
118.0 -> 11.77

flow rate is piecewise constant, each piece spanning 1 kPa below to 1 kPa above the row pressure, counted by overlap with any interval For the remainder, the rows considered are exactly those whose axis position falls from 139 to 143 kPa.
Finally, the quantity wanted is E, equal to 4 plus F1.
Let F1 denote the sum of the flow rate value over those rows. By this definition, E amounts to 11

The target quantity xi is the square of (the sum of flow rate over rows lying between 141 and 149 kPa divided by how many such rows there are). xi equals 16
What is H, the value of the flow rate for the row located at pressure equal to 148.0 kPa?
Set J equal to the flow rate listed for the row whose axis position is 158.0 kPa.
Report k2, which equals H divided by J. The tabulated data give 0.7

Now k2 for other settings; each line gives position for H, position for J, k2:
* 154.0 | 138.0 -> 1.3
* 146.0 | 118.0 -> 0.4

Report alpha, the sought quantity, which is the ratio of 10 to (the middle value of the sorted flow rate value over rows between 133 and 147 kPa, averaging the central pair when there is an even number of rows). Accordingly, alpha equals 2.4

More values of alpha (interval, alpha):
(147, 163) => 1.5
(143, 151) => 2.2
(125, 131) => 1.0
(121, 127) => 0.9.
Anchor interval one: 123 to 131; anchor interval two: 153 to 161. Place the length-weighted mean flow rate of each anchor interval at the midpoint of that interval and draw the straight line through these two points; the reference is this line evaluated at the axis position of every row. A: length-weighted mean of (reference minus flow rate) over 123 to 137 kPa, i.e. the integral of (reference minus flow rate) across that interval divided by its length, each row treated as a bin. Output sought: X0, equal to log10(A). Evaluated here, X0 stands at -0.08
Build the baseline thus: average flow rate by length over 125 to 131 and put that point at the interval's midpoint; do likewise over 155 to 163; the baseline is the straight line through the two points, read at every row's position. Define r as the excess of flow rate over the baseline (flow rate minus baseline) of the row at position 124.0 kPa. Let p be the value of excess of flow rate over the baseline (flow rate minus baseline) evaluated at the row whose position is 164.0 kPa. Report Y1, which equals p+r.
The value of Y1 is 2.2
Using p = 2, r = 0.2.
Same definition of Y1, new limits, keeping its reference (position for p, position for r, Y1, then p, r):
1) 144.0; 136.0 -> -8.3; -5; -3.2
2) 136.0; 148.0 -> -6.5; -3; -3.3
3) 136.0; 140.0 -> -8.3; -3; -5.0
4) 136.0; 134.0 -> -5.2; -3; -1.9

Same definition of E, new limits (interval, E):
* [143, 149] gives 16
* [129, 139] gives 41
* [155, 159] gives 18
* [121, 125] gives 25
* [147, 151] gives 15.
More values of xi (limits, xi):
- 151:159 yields 43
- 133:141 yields 31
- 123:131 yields 105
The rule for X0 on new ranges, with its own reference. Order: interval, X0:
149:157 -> 0.01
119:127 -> -2.12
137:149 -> 0.63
